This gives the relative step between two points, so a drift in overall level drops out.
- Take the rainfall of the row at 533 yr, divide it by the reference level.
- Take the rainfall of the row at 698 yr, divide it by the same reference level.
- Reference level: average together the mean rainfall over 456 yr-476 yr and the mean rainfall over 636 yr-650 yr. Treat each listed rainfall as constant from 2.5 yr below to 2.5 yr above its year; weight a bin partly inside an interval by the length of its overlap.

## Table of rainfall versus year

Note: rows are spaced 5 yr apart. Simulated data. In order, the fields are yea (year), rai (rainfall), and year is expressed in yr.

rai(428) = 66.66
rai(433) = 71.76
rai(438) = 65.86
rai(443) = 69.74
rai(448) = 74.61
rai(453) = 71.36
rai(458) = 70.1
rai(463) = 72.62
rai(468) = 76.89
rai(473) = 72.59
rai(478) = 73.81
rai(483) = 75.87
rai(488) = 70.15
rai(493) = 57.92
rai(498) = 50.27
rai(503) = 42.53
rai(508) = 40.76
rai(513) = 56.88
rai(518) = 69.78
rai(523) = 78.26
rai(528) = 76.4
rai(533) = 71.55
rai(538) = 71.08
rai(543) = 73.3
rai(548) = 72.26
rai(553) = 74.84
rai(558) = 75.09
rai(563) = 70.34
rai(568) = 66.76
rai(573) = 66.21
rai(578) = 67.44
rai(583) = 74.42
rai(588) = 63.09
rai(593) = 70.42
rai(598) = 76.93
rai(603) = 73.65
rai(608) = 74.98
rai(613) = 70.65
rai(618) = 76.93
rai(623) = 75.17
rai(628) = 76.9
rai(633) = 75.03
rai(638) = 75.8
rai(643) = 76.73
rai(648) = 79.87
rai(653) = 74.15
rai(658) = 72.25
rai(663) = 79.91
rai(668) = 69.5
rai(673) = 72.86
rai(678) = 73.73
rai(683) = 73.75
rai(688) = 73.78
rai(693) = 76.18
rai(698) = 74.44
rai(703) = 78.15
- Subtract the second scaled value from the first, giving -0.038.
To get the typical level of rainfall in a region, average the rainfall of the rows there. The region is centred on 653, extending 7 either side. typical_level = 75.4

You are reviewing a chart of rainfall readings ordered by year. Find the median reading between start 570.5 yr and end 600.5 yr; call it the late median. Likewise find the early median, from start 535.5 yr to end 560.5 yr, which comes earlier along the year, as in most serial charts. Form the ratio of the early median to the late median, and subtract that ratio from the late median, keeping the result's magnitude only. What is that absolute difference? 68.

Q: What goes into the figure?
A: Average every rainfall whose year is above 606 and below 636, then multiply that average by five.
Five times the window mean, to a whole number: 375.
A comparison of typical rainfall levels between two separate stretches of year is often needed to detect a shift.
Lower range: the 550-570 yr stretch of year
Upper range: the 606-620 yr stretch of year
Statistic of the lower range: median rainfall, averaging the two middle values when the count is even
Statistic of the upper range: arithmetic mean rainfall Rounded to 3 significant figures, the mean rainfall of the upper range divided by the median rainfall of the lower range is 1.02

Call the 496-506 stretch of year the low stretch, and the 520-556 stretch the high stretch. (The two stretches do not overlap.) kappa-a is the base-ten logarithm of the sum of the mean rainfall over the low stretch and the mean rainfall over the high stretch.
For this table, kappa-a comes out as 2.08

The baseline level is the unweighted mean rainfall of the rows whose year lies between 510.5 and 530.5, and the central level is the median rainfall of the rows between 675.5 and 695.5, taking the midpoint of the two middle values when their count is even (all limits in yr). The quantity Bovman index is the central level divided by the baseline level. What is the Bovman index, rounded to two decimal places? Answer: 1.05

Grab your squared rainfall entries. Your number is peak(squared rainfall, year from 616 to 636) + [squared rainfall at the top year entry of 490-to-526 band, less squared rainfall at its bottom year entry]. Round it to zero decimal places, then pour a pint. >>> 8688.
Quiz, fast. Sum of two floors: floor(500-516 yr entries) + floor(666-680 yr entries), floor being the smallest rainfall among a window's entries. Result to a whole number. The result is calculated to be 110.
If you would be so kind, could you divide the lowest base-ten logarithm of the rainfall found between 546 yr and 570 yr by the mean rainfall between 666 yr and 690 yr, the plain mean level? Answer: 0.0251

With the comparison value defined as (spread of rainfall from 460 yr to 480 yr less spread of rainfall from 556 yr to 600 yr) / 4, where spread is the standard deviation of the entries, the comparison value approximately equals -0.7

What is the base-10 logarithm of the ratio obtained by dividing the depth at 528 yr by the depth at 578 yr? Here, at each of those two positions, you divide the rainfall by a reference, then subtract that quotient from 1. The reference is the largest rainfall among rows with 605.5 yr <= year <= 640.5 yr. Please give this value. -1.3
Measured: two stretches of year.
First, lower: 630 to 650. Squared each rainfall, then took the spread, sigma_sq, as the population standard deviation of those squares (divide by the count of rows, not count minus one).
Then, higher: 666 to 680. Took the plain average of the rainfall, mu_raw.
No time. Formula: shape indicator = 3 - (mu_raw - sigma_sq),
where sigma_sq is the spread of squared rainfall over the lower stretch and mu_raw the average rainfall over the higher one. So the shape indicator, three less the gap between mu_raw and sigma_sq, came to 217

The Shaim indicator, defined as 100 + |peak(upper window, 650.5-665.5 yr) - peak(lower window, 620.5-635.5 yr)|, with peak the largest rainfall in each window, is 103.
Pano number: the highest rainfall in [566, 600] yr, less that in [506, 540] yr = -1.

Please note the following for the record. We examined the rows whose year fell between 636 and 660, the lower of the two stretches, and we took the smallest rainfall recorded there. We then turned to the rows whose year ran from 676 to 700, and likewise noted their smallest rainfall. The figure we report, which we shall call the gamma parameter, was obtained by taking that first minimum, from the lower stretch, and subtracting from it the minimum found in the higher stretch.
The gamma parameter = -1.5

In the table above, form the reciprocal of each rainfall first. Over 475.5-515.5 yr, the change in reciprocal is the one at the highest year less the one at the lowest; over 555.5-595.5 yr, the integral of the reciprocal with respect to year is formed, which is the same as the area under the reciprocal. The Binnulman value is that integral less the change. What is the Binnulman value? 0.576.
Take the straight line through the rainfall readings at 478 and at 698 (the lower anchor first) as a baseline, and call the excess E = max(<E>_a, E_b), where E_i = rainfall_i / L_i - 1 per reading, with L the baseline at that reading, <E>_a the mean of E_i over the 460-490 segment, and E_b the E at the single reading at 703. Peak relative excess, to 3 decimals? 0.050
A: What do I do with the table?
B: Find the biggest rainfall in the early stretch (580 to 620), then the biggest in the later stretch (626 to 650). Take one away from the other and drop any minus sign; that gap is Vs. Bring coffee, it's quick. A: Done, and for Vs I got 2.9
